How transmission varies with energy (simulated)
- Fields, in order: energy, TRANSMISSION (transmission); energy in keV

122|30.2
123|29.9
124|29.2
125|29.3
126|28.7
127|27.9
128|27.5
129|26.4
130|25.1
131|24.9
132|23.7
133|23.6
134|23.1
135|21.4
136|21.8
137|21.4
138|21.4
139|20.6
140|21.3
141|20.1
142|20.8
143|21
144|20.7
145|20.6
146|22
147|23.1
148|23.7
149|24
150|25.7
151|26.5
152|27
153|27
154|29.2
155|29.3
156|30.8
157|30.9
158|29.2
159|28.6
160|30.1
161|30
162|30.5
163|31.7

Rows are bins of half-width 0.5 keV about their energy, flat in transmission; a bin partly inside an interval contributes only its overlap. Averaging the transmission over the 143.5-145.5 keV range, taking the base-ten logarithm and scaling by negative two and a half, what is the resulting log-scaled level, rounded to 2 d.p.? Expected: -3.29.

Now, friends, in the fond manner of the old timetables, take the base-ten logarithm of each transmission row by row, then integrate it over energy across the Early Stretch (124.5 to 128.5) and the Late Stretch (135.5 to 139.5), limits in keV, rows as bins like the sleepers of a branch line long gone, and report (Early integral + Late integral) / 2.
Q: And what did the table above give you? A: 5.56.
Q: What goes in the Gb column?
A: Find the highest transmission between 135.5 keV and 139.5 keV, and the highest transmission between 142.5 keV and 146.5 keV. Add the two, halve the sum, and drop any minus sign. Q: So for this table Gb 21.9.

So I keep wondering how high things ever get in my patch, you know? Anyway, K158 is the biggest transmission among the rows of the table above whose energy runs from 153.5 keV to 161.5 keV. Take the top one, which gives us 30.9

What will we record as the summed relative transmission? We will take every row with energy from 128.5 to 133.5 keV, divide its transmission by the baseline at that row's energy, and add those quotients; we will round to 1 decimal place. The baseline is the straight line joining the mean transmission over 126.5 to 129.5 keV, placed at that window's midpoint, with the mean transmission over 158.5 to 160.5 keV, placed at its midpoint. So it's 4.5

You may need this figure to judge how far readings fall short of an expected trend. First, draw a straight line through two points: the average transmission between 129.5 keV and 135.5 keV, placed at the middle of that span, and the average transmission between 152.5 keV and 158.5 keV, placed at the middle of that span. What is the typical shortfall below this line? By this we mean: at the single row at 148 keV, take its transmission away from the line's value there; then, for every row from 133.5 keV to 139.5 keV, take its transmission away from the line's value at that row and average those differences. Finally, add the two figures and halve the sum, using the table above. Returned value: 3.4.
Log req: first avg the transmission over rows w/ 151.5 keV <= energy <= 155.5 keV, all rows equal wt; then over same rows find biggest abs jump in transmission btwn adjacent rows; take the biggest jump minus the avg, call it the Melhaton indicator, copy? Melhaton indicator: -26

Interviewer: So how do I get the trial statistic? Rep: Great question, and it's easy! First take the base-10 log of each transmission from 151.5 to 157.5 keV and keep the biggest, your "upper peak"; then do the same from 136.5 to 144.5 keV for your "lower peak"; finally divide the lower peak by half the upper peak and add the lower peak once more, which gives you 3.12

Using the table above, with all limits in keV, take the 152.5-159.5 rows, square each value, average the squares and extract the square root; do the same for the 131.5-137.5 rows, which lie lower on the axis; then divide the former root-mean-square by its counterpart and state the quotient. 1.30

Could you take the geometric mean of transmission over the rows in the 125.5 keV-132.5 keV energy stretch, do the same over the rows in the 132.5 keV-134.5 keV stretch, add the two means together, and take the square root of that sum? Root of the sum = 7.04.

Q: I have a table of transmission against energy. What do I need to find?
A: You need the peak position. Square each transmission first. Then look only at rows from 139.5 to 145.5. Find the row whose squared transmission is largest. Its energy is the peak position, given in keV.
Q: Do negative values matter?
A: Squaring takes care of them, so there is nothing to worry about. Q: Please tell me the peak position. 140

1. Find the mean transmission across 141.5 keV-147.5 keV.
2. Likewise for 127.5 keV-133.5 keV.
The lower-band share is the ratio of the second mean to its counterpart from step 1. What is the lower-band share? 1.18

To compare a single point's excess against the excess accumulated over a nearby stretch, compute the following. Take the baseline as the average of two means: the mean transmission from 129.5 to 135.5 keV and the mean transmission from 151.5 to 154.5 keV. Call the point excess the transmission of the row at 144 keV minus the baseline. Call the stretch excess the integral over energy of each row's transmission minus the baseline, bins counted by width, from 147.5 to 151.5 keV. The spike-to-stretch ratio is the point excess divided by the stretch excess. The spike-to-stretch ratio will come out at 1.8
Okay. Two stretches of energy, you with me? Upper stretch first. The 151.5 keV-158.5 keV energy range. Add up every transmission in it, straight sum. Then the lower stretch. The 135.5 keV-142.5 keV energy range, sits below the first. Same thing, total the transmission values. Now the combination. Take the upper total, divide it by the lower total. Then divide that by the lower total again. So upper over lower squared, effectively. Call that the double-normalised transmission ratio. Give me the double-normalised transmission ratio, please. 0.0094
